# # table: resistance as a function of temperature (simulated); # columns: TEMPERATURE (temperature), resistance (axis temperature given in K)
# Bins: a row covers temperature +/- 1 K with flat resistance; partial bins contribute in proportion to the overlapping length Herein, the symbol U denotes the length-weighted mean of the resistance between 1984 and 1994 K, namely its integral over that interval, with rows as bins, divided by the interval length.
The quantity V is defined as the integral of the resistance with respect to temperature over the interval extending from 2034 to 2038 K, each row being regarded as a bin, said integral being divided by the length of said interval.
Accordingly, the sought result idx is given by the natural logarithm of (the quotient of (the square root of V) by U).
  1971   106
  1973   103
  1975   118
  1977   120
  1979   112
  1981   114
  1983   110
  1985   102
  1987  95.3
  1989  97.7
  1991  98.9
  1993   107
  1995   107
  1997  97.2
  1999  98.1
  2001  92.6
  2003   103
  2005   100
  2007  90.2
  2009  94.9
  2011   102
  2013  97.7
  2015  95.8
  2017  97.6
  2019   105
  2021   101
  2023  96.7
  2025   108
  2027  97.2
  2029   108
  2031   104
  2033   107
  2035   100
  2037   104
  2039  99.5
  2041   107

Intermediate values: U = 100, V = 102.0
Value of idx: -2.29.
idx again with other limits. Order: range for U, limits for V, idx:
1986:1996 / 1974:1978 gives -2.23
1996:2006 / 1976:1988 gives -2.24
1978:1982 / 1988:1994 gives -2.42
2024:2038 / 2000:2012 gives -2.36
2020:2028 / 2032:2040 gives -2.30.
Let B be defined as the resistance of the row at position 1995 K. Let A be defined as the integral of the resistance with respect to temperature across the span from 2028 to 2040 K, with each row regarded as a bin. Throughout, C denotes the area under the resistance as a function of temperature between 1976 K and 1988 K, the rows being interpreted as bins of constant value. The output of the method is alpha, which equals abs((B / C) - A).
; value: 1245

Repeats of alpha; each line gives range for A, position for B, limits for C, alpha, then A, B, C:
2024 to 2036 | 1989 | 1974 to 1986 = 1248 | 1248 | 97.7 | 1352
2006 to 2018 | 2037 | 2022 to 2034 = 1156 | 1156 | 104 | 1242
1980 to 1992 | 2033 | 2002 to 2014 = 1236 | 1236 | 107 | 1176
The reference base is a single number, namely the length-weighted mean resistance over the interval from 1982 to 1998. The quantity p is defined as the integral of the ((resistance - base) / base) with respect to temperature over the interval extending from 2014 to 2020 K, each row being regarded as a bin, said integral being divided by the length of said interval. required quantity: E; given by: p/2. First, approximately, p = -0.02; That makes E -0.012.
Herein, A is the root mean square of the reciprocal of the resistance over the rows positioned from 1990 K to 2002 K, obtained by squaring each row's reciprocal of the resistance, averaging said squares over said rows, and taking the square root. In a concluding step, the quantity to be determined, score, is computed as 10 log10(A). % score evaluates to -20.0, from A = 0.0100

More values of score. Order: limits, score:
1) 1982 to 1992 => -20.0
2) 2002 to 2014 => -19.9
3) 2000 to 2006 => -19.9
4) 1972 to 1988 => -20.3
